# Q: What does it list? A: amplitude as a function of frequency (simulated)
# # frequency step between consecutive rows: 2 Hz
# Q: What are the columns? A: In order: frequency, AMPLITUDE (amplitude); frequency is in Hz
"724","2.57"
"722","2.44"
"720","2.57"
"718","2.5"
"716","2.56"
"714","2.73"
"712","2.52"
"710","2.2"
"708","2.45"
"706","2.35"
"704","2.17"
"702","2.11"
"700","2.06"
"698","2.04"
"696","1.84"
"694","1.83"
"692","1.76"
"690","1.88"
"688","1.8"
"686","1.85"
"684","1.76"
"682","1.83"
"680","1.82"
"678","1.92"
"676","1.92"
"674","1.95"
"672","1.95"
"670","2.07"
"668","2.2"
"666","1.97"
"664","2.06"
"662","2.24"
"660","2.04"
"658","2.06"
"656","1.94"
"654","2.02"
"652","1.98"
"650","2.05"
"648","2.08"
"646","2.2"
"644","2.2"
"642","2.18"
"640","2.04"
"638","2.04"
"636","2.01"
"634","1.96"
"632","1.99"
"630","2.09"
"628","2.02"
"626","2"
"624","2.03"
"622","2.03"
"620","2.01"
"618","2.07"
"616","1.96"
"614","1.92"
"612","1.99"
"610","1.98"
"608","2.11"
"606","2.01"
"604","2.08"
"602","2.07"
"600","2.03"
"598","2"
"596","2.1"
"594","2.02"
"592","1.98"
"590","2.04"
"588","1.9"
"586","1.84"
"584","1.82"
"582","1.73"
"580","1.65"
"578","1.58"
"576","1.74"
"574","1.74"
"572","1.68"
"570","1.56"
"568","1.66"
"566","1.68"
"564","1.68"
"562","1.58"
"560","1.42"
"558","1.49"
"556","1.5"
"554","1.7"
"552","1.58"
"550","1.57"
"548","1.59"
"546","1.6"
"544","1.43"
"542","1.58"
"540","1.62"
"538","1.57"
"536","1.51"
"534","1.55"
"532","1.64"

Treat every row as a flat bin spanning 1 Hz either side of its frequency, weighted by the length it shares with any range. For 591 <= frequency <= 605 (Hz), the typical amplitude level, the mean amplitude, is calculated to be 2.04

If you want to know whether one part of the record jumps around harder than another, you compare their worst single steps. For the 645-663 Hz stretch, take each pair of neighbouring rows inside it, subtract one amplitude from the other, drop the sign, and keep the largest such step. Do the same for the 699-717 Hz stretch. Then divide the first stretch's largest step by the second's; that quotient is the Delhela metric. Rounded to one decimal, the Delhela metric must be 0.6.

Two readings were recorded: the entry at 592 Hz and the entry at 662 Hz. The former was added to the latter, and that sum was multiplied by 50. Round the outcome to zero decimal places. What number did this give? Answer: 211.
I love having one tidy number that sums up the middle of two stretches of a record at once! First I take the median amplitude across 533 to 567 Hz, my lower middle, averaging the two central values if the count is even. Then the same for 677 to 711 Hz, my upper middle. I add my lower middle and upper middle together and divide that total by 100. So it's 0.0346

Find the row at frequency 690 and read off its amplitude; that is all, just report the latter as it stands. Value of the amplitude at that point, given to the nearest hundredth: 1.88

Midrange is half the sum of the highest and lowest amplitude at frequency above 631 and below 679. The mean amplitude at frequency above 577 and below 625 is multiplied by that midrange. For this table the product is 4.07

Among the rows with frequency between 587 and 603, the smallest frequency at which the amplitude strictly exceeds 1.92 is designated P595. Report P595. 590 Hz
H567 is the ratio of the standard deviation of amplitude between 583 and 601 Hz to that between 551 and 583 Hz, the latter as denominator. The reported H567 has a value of 1.0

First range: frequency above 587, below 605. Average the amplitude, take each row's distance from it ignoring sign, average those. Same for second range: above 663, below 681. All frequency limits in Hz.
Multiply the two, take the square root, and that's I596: 0.061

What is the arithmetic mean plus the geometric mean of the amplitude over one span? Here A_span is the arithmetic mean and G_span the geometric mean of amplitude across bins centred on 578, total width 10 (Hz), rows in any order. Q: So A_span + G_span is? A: 3.37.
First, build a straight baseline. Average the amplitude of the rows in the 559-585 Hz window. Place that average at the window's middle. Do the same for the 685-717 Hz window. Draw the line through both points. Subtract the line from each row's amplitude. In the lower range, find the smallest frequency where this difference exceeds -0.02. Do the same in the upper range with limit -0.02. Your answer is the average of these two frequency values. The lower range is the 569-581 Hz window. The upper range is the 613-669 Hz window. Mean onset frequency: 593 Hz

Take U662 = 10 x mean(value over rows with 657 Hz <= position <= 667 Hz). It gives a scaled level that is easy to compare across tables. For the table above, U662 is 21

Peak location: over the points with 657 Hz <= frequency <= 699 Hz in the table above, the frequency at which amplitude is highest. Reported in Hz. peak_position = 662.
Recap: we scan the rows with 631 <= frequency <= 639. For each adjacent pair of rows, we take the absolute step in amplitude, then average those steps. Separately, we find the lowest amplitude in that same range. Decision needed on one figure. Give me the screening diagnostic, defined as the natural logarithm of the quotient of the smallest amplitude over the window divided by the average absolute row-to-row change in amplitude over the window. 4.0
